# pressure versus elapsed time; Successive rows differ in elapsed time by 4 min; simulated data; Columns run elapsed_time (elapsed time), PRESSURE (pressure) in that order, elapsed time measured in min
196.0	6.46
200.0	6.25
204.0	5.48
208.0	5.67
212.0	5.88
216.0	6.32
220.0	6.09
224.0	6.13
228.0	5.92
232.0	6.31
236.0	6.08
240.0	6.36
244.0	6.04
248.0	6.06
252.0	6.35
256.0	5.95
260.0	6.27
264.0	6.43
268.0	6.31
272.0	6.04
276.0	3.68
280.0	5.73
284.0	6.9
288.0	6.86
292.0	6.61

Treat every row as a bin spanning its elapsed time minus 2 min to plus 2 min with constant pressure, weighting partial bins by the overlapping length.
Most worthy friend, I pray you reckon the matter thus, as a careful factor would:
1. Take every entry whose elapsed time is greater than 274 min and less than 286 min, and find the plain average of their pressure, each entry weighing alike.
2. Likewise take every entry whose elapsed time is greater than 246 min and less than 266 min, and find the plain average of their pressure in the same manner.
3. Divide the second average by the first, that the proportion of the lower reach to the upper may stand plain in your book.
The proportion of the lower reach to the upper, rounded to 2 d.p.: 1.14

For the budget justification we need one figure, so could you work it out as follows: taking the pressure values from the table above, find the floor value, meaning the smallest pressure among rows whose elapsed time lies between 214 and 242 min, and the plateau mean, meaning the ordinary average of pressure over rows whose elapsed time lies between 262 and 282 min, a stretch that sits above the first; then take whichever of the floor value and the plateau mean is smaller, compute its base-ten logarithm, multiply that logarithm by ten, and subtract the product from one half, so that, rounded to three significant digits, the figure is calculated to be -7.01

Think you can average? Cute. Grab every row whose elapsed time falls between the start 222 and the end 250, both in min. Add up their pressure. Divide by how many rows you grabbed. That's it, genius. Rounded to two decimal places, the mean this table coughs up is 6.13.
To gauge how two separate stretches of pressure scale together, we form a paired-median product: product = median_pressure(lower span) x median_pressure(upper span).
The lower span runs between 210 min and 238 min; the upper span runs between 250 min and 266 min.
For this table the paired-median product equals 38.4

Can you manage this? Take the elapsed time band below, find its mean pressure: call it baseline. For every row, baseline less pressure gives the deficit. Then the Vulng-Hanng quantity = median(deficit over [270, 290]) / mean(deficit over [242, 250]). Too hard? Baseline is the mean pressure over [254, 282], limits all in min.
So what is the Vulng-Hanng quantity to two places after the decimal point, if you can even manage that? 0.96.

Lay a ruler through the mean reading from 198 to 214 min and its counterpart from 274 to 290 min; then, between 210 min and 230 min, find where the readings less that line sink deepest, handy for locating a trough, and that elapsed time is 212.0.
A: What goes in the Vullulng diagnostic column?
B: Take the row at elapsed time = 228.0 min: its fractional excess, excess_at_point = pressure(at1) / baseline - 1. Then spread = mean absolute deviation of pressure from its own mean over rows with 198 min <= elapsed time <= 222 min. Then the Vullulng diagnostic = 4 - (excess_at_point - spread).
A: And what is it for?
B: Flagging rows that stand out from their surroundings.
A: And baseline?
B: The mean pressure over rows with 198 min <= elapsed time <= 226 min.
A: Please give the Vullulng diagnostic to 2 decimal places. 4.28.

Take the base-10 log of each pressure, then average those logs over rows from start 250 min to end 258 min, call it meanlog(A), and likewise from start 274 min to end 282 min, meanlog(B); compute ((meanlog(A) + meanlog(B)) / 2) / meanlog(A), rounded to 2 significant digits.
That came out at 0.92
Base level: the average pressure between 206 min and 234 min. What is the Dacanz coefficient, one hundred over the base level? 16.5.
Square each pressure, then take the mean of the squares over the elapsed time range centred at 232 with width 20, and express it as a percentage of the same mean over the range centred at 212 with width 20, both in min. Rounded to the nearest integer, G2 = 109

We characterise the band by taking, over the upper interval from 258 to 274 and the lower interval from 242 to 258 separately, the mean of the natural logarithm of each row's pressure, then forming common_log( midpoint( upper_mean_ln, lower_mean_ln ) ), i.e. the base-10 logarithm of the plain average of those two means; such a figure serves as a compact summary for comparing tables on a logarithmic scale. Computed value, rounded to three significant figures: 0.260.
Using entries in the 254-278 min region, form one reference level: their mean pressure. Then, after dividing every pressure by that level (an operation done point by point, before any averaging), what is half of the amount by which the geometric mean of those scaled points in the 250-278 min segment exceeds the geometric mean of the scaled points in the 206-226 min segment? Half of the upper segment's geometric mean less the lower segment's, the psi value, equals -0.021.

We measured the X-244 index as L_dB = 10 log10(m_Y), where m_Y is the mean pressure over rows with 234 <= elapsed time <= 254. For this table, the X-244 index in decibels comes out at 7.91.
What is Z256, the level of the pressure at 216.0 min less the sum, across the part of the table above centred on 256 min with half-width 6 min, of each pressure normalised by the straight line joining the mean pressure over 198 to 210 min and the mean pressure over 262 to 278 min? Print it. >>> 3.04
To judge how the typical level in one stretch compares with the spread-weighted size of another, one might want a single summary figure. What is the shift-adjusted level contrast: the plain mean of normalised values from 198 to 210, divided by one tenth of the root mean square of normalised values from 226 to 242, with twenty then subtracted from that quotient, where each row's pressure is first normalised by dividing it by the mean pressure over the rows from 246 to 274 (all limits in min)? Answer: -10.6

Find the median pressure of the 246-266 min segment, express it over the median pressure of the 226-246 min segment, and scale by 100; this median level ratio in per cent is 103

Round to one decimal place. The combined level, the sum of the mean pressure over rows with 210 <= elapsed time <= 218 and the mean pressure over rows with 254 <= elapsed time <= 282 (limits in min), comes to 11.9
